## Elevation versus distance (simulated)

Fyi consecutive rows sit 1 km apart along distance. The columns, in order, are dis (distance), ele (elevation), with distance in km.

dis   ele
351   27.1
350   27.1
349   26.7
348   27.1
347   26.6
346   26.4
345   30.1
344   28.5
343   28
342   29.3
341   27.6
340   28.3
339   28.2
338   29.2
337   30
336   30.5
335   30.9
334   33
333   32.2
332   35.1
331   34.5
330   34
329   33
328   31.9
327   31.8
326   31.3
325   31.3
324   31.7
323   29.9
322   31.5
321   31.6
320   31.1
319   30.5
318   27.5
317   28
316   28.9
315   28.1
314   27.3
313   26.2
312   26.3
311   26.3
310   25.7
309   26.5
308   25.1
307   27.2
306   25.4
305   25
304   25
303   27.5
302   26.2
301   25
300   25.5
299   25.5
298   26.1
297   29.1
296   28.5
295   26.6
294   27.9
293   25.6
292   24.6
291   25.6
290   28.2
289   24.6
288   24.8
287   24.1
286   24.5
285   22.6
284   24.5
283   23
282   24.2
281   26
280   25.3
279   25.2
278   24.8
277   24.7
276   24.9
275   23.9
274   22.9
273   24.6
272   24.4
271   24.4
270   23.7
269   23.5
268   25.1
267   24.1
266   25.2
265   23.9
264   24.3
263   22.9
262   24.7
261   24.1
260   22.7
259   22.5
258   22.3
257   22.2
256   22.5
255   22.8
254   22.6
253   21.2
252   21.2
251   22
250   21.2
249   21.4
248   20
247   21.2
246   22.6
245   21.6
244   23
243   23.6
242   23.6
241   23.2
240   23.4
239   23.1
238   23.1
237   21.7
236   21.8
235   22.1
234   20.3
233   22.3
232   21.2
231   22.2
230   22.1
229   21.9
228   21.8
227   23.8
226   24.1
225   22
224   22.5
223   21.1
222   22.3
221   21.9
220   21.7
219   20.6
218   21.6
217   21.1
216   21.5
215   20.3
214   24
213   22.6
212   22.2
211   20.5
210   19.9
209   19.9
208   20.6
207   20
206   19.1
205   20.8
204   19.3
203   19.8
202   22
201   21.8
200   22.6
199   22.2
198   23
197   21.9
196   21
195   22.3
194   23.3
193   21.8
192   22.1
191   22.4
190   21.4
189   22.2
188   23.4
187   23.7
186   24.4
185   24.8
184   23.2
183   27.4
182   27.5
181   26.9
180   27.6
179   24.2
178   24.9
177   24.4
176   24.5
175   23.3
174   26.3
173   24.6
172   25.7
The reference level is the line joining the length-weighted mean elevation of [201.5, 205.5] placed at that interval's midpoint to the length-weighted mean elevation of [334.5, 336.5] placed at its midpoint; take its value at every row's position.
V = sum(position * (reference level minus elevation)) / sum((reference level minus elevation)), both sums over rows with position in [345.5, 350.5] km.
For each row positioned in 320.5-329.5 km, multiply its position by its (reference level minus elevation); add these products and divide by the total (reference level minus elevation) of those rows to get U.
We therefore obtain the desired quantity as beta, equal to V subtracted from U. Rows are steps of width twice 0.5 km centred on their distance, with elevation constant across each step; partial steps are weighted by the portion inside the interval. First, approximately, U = 325.4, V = 348.0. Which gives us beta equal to -22.6 km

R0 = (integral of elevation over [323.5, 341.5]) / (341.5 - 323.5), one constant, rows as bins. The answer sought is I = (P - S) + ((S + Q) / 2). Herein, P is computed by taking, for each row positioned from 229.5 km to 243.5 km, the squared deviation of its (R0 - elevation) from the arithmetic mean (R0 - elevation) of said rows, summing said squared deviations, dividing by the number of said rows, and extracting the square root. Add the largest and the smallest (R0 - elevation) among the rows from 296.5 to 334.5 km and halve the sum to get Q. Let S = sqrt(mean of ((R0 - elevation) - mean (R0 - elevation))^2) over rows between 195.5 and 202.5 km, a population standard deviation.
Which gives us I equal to 1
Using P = 0.9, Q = 1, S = 0.59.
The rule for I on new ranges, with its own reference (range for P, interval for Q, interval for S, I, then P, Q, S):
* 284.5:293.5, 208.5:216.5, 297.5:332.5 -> 5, 1.4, 9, 3.06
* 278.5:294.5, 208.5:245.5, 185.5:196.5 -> 6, 1.4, 9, 0.99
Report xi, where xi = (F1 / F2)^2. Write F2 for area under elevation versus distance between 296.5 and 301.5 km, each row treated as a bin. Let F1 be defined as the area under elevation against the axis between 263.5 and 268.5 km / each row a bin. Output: 0.87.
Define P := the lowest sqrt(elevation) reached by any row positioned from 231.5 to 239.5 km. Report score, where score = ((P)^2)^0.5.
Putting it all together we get 4.5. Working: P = 4.5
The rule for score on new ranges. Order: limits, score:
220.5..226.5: 4.6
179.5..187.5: 4.8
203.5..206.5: 4.4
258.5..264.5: 4.7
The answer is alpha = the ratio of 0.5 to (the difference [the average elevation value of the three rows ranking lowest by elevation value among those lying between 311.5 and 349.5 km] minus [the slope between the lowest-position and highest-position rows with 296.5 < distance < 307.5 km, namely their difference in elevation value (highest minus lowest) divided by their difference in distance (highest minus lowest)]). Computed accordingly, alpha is 0.019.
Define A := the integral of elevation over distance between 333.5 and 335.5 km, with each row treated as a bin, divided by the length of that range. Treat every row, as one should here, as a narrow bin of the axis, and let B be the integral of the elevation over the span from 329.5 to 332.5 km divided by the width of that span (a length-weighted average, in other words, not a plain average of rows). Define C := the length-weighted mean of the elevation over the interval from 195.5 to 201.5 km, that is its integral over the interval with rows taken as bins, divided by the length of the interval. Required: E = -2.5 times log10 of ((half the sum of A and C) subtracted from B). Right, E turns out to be -2.2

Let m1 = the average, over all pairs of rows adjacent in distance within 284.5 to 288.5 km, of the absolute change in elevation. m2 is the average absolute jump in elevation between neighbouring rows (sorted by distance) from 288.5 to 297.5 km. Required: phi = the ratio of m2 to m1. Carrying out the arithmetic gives 1.79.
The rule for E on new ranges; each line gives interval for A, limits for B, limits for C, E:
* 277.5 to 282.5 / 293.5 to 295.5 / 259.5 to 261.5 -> -1.2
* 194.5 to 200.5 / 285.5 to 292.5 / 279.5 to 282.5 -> -0.5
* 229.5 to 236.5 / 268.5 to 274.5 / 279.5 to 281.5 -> 1.6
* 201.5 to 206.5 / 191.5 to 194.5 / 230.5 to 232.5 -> -0.4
